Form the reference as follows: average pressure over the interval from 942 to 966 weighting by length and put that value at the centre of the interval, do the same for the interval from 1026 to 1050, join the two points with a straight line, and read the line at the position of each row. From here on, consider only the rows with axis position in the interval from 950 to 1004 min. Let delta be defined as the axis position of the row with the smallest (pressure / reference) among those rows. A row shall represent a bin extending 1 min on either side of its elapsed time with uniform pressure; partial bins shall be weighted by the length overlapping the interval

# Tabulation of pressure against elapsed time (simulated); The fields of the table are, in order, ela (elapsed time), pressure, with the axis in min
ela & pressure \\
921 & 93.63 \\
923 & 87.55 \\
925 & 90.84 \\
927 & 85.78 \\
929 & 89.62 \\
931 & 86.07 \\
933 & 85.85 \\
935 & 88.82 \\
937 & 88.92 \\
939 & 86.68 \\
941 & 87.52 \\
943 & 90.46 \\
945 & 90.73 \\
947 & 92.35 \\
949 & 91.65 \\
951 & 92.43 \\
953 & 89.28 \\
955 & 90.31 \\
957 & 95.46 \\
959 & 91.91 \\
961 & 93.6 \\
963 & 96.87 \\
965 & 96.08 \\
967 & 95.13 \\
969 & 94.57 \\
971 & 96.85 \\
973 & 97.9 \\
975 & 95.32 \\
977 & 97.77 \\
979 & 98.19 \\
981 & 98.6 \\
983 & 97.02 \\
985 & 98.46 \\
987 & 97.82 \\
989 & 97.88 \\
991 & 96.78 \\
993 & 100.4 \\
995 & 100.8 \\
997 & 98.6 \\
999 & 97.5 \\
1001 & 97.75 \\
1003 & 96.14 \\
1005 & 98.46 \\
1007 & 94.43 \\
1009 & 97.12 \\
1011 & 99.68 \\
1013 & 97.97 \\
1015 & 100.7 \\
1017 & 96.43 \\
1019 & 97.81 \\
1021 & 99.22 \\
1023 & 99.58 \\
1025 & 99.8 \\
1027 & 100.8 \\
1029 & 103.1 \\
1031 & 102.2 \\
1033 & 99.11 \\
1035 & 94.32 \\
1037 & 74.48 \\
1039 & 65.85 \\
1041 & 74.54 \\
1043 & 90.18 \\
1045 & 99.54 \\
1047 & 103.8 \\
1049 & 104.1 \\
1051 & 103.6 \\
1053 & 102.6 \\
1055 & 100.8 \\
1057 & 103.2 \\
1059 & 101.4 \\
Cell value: 953 min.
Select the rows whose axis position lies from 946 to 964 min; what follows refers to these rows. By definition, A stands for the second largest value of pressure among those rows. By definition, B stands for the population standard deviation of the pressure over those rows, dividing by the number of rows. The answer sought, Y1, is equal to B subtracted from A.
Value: 93.2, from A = 95.46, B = 2.2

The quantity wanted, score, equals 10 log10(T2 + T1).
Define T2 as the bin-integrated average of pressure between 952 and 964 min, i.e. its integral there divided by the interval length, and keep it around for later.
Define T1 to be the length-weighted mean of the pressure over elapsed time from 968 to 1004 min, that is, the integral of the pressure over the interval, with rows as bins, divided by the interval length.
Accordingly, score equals 22.8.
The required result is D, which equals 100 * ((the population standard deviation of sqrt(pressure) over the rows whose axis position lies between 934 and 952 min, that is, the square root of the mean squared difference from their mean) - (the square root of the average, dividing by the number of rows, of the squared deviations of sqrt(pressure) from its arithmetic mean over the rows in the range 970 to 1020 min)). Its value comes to 3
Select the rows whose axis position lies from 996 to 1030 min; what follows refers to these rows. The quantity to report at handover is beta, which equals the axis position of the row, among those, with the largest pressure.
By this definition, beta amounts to 1029 min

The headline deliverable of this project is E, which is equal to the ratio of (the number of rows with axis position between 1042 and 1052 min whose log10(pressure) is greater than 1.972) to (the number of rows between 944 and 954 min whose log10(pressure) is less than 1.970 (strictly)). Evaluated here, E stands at 0.8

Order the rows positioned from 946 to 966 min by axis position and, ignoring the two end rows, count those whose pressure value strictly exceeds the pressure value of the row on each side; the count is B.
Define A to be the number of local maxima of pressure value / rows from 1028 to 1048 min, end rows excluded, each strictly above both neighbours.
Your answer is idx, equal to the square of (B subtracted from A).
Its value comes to 9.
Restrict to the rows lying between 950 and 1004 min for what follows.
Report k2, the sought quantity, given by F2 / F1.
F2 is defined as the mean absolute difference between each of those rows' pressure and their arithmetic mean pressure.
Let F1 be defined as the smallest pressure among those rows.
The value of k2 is 0.024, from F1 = 89.28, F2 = 2.1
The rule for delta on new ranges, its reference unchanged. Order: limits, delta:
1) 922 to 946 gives 927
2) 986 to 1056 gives 1039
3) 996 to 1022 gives 1007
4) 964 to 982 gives 969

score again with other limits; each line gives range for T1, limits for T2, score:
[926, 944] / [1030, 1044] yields 22.4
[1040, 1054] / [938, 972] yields 22.8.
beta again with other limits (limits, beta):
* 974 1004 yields 995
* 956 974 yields 973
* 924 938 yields 925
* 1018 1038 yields 1029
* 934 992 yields 981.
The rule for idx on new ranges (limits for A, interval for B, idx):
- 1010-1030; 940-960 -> 4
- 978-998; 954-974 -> 4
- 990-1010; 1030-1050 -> 9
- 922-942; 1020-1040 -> 4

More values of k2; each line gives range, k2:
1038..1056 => 0.172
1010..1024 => 0.012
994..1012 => 0.015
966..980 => 0.014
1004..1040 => 0.090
